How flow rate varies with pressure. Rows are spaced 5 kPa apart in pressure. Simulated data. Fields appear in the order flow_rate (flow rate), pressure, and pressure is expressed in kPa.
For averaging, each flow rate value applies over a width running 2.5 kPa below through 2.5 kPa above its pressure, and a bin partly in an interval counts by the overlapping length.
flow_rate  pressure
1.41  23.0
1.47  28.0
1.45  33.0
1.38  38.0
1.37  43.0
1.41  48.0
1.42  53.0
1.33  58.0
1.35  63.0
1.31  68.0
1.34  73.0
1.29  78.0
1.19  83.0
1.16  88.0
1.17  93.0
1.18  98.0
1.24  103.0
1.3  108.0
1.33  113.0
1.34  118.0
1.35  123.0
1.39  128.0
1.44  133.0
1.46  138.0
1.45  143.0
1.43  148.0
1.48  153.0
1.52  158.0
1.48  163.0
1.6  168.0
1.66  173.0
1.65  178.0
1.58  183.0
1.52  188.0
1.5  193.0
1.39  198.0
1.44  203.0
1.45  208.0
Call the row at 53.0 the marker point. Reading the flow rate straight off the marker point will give 1.42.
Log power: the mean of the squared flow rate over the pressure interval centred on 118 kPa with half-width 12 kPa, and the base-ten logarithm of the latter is 0.26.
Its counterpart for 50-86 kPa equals 0.24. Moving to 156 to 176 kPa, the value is 0.39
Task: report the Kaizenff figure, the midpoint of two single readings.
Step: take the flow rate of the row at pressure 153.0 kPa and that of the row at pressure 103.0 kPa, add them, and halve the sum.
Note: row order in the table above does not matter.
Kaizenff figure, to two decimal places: 1.36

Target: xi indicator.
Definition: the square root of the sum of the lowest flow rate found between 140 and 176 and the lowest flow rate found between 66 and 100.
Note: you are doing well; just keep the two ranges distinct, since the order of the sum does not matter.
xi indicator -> 1.609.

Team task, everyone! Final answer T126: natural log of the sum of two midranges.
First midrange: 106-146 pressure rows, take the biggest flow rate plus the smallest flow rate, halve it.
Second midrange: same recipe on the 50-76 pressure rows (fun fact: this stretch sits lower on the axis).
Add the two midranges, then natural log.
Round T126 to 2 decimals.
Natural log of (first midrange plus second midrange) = 1.01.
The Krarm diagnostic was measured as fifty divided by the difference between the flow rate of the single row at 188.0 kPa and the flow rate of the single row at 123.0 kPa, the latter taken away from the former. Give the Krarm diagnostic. 294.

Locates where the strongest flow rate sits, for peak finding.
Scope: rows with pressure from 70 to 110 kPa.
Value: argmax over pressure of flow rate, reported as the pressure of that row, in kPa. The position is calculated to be 73.0 kPa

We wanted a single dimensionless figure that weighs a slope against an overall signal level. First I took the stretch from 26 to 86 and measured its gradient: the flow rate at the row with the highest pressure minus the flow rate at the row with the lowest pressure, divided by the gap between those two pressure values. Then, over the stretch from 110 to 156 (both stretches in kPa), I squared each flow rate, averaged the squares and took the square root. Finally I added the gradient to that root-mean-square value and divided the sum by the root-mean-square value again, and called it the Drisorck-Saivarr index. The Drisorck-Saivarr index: 0.996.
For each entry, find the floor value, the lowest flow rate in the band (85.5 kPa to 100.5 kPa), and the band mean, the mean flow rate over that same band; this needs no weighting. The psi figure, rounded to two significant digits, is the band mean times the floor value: 1.4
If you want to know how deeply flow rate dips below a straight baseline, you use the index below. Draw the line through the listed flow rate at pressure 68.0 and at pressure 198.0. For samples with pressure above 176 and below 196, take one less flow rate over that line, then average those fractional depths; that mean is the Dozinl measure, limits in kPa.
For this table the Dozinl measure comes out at -0.13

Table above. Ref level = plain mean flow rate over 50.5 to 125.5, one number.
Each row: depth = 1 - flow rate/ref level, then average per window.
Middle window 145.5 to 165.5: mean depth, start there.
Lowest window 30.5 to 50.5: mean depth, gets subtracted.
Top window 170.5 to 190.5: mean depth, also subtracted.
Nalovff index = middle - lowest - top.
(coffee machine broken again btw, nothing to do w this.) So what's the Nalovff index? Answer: 0.19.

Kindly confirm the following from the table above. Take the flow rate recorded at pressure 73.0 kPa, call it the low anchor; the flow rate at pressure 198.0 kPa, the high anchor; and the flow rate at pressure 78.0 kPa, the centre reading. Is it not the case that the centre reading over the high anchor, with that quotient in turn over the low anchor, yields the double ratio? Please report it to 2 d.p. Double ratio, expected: 0.69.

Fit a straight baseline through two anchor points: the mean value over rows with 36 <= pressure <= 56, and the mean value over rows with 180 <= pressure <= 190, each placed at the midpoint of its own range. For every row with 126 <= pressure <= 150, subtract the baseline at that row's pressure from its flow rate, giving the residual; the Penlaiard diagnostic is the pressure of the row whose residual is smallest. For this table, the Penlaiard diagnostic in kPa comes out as 128.0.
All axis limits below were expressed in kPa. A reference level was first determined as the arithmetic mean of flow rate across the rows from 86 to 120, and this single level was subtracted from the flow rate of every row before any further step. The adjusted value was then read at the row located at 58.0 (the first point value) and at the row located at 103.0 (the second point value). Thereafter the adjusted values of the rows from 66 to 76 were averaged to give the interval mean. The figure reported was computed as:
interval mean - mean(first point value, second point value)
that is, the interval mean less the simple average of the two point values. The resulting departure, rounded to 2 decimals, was 0.04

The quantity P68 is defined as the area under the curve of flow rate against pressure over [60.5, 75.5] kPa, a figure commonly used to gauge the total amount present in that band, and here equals 20.0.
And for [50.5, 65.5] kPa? 20.5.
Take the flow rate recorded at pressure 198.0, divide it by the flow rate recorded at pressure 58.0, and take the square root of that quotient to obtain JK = 1.02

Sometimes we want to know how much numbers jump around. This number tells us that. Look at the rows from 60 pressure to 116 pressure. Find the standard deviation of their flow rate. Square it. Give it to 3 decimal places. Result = 0.005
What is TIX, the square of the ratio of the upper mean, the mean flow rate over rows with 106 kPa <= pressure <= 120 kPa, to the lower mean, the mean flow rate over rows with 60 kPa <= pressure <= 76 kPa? 0.99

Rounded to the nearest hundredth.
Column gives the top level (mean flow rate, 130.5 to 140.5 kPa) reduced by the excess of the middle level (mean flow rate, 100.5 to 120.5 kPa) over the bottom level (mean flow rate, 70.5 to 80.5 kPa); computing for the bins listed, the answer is 1.46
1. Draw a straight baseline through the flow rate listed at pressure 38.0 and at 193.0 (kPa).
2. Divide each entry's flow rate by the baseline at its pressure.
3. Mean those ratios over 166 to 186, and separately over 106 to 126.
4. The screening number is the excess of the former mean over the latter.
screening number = 0.17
